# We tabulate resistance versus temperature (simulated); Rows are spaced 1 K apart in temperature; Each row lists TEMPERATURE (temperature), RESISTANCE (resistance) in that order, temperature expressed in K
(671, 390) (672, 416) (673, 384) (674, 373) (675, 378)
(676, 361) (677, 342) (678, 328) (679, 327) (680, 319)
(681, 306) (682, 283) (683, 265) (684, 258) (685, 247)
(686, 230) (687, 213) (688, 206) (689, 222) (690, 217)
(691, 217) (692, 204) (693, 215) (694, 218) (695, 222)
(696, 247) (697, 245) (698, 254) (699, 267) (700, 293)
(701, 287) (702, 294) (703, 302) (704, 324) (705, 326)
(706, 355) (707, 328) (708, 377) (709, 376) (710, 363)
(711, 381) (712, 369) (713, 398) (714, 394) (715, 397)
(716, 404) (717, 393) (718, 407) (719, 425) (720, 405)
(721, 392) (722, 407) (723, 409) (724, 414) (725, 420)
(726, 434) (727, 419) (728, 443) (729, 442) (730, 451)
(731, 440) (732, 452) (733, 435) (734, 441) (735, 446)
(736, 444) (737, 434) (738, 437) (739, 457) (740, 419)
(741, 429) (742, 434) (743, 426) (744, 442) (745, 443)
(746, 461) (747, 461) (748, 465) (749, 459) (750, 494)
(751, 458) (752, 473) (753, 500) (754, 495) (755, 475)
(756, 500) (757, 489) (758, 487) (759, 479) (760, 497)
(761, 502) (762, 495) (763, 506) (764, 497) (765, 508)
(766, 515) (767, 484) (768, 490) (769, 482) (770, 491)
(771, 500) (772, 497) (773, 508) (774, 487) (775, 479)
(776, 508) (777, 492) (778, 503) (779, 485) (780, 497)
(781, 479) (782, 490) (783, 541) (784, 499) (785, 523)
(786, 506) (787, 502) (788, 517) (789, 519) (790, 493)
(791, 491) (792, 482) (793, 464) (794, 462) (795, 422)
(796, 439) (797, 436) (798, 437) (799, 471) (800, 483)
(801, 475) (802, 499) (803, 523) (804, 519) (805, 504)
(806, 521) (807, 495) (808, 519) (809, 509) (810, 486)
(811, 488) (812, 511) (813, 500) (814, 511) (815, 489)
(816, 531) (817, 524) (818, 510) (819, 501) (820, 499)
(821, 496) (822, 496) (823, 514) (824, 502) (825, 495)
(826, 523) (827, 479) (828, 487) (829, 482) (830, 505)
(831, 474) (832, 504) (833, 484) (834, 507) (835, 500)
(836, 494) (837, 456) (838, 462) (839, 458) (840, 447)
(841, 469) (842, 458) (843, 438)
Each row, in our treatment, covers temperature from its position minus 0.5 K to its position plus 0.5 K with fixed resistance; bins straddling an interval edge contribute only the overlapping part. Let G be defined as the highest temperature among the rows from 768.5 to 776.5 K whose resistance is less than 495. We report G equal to 775 K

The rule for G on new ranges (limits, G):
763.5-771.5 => 770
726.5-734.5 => 734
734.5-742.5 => 742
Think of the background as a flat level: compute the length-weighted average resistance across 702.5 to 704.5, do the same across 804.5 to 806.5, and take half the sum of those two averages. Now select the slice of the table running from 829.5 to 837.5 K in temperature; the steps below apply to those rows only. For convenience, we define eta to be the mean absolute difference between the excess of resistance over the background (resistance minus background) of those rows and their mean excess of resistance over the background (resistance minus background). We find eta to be 14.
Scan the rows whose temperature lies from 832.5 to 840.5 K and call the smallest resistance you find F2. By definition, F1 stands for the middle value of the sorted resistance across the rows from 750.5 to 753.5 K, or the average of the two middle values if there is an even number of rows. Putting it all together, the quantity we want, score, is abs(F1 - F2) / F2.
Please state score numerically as 0.06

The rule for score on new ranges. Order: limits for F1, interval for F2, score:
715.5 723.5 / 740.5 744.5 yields 0.05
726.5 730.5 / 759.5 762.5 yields 0.11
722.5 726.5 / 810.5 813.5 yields 0.15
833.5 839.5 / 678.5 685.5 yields 0.94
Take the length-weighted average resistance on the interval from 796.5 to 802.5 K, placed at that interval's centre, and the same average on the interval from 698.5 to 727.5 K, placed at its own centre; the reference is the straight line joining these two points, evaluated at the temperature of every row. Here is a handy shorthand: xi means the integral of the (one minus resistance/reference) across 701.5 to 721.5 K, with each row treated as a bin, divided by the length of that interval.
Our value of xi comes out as 0.00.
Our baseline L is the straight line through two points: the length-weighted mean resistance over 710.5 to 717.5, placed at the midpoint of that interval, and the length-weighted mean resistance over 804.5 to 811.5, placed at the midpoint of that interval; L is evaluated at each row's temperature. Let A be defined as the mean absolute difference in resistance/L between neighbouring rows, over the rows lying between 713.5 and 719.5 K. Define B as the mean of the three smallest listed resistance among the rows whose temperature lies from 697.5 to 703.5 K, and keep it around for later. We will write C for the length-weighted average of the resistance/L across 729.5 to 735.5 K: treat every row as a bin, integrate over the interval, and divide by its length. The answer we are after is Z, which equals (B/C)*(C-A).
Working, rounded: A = 0.025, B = 269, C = 1.08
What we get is 263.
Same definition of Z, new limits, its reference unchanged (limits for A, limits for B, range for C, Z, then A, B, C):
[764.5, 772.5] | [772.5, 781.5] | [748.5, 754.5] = 471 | 0.023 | 481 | 1.10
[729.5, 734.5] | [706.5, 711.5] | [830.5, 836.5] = 345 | 0.028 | 356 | 0.93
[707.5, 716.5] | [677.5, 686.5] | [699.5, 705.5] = 236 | 0.028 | 245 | 0.81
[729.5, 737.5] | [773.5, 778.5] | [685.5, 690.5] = 468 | 0.022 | 486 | 0.60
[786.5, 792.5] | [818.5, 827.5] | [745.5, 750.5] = 480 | 0.023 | 490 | 1.08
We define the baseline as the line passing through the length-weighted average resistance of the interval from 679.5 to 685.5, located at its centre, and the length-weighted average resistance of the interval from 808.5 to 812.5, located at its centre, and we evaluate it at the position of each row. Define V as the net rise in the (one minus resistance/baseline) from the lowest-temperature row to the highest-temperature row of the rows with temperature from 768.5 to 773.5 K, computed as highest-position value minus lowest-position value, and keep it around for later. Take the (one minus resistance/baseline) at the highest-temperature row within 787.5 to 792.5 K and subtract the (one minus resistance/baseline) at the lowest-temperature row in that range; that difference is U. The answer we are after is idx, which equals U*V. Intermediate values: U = 0.09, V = -0.04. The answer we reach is -0.0038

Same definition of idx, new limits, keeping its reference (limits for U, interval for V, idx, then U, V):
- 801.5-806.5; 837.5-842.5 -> -0.0005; -0.03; 0.02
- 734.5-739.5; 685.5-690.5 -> -0.0005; -0.01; 0.06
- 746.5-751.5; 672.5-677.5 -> 0.0054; 0.03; 0.19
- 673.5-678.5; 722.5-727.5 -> -0.0011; 0.20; -0.01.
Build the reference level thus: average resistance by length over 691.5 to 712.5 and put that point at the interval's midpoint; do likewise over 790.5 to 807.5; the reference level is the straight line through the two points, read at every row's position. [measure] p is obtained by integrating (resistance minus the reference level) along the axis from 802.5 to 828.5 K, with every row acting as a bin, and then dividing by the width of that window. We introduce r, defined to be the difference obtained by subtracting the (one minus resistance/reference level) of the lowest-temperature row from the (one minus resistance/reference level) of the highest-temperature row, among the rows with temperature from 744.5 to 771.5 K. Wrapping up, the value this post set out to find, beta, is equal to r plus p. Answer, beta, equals -3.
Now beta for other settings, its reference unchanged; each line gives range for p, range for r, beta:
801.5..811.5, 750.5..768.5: 15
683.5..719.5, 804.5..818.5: 6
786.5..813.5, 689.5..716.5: 8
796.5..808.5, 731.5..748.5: 6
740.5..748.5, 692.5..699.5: 68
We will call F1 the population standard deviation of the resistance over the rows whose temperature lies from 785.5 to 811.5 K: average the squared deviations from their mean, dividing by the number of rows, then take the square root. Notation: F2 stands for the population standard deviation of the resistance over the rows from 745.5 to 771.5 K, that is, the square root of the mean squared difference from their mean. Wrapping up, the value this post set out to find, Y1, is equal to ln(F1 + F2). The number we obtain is 3.80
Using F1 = 29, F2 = 16.0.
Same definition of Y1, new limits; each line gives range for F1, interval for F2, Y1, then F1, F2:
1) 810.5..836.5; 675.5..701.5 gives 4.08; 14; 45.6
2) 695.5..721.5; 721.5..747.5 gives 4.25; 55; 14.7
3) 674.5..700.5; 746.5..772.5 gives 4.19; 51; 15.2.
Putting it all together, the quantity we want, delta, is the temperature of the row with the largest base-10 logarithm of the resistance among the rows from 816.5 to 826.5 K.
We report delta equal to 817 K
